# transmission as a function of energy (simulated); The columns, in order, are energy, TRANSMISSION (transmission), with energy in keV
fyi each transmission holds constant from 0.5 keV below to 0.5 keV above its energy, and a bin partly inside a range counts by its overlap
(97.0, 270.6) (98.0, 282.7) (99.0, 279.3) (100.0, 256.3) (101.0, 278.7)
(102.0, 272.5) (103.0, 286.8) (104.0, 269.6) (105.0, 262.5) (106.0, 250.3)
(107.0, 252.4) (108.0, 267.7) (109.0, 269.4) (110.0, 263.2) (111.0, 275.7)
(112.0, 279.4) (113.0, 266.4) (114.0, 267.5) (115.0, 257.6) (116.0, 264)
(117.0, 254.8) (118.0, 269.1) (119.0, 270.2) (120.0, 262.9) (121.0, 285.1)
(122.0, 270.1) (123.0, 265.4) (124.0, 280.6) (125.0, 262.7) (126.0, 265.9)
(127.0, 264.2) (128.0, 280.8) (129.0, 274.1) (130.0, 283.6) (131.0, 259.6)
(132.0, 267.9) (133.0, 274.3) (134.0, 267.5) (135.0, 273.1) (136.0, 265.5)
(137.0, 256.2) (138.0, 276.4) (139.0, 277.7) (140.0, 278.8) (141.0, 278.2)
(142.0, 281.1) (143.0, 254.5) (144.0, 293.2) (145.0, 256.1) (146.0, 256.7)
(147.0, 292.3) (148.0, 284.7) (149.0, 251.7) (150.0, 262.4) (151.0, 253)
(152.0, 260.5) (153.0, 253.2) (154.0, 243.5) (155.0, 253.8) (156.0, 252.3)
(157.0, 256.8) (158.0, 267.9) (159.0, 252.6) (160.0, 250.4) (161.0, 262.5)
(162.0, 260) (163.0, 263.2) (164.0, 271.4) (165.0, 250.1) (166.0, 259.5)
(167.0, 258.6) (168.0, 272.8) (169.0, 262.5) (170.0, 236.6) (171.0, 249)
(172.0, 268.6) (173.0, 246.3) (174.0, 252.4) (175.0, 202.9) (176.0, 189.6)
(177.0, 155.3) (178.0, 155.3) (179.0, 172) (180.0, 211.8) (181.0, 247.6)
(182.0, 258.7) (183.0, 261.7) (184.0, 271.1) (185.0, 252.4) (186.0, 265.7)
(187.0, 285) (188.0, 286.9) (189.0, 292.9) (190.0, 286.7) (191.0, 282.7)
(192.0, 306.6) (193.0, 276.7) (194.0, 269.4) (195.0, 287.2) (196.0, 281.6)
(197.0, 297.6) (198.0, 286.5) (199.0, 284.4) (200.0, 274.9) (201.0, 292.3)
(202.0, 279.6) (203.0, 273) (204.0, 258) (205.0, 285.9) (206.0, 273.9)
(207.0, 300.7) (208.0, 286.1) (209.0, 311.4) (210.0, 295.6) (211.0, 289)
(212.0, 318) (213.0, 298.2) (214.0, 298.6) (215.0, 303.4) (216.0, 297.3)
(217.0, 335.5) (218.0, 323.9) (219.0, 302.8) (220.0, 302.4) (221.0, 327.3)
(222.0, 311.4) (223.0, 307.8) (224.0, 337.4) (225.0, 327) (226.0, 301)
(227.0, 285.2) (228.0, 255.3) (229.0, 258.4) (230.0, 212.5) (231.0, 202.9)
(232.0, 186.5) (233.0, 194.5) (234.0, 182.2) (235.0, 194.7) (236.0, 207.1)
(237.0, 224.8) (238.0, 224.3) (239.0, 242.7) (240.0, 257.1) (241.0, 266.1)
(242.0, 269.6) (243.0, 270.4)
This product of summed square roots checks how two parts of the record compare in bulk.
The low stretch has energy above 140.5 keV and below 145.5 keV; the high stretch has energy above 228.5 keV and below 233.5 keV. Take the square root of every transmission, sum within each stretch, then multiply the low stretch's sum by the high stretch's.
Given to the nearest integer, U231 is 5983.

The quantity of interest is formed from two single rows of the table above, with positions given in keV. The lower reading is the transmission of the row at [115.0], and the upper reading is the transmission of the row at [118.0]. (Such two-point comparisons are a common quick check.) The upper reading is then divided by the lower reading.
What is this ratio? 1.04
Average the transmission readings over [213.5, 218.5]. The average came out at 312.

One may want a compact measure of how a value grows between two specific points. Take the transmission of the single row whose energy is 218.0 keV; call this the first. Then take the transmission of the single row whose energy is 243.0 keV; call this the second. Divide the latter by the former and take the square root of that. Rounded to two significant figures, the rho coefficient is 0.91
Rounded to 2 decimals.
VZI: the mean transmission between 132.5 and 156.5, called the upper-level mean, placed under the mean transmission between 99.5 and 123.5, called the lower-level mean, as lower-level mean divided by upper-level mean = 1.00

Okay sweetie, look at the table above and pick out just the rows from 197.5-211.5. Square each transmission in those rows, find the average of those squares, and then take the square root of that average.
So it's 285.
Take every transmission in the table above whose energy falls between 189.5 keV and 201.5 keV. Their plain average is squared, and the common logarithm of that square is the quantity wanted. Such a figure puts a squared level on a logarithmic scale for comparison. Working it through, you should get 4.91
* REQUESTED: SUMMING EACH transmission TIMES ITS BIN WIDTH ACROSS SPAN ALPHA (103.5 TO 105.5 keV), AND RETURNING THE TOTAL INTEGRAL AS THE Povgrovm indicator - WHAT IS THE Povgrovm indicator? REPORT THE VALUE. 532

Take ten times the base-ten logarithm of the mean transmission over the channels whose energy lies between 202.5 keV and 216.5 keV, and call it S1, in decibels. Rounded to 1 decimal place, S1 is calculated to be 24.7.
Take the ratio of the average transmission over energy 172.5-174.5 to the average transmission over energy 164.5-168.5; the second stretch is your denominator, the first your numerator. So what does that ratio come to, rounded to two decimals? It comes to 0.96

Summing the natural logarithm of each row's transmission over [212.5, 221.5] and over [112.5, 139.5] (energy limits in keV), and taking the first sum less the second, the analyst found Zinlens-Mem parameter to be -99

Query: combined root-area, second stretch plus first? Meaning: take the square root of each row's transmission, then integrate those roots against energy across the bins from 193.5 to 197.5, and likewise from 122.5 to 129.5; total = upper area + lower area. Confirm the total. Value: 183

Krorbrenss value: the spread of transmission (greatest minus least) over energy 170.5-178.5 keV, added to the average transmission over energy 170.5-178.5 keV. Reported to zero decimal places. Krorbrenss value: 328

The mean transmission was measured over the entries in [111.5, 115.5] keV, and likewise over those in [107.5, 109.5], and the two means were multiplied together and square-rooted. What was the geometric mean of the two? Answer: 268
